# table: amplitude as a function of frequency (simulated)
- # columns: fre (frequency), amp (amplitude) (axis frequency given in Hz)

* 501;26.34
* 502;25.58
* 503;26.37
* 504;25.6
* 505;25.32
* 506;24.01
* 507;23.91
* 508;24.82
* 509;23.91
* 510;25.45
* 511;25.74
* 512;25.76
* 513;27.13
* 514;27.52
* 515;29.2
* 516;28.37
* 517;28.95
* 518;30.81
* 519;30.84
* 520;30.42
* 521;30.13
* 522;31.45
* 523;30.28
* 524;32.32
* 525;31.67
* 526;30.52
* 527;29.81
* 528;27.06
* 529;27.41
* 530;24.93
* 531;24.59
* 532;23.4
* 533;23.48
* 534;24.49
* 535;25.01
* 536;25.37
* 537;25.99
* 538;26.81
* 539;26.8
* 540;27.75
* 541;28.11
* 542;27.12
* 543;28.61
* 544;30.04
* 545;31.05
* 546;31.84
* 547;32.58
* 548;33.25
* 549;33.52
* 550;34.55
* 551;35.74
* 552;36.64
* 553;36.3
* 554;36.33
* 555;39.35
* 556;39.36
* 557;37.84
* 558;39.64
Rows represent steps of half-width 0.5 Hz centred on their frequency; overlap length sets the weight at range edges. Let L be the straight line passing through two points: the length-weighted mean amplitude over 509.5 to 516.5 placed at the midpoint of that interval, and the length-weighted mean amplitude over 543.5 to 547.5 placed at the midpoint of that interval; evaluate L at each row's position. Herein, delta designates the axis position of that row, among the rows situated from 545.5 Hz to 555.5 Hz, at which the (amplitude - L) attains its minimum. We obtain 546 Hz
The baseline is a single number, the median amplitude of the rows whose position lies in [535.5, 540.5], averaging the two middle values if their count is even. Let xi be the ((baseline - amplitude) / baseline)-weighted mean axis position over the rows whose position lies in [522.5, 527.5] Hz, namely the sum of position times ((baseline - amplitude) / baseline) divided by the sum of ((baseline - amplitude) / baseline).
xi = 524.9 Hz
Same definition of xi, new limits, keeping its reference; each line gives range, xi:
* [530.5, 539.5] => 533.4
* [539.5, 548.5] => 545.6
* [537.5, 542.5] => 540.7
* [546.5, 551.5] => 549.2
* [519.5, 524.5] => 522.2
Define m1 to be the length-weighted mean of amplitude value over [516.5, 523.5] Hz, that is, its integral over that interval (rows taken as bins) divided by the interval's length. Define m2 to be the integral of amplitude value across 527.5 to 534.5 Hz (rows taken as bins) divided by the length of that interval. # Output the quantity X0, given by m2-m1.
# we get -5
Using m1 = 30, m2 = 25.1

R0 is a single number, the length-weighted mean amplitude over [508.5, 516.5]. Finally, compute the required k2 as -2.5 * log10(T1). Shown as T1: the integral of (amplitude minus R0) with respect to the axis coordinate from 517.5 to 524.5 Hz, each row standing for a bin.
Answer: -4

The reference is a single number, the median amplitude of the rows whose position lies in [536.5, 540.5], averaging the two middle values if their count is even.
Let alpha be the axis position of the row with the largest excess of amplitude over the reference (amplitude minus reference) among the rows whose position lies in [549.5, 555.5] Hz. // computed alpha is 555 Hz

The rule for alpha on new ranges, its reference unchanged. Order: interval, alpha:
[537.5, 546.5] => 546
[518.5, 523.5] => 522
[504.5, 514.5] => 514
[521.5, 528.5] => 524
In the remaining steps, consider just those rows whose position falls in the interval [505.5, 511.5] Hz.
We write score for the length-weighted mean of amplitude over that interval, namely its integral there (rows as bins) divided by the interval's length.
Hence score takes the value 25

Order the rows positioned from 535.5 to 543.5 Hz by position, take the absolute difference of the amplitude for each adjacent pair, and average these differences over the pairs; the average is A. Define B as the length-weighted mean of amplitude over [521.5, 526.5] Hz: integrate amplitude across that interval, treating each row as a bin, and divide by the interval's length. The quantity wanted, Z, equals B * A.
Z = 23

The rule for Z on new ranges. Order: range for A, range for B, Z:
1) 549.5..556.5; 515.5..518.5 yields 27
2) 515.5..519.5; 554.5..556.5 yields 32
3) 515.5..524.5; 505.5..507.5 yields 23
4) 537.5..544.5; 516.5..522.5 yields 27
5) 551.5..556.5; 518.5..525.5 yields 26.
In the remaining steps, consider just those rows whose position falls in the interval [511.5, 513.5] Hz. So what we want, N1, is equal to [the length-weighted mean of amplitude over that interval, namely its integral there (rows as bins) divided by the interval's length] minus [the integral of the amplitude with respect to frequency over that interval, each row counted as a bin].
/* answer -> -26.4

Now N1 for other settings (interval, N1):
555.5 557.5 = -38.6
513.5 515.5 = -28.4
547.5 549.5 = -33.4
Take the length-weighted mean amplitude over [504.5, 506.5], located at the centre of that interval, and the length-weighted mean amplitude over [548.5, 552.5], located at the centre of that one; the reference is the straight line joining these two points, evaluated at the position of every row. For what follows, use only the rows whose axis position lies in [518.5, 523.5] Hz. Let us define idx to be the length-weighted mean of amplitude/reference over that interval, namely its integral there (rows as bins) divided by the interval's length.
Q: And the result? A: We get 1.08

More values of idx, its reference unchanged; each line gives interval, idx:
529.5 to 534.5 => 0.78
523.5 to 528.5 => 1.03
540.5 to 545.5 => 0.87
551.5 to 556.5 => 1.05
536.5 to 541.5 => 0.83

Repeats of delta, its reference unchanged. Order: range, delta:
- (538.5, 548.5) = 542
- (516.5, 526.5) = 517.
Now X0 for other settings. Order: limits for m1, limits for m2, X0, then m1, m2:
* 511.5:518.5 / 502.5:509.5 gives -3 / 28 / 24.8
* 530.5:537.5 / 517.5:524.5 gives 6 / 25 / 30.9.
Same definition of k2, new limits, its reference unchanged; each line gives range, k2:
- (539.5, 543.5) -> -2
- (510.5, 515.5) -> -1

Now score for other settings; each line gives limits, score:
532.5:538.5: 25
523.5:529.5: 30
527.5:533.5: 25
